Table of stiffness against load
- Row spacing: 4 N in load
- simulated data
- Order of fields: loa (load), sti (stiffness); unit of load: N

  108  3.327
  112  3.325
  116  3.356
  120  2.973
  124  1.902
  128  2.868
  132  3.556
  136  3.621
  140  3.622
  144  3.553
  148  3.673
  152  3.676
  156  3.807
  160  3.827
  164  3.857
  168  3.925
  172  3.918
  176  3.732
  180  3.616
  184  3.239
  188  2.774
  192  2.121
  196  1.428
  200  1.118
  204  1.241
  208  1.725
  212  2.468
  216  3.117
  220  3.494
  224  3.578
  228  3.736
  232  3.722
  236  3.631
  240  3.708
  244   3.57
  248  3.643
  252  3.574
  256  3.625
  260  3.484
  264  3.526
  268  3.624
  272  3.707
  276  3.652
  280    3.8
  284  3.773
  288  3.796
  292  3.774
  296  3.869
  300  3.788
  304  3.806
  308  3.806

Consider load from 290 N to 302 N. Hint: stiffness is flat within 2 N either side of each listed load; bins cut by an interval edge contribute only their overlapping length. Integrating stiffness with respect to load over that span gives 46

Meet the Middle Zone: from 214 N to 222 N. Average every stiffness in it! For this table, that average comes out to 3.3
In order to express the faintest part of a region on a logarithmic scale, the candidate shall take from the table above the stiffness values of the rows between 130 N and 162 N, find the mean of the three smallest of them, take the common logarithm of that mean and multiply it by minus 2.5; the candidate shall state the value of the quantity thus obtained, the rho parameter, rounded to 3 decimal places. -1.384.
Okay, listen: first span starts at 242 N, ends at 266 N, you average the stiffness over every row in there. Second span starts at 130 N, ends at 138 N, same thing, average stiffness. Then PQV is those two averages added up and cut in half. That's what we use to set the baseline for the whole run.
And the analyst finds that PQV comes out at 3.6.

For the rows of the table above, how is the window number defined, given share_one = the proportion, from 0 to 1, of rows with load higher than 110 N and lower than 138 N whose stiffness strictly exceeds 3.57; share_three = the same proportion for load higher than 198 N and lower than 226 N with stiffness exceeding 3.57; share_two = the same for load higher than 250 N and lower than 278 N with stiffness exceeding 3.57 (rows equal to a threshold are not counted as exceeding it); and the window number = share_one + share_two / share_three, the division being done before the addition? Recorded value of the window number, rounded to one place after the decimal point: 5.1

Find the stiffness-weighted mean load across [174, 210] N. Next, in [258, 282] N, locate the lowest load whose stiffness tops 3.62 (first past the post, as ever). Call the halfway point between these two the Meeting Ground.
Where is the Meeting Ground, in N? 228.0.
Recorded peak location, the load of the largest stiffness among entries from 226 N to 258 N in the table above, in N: 228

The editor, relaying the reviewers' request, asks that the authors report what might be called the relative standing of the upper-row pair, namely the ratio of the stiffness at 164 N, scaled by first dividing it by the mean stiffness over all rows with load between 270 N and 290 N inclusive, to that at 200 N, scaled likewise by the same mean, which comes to 3.45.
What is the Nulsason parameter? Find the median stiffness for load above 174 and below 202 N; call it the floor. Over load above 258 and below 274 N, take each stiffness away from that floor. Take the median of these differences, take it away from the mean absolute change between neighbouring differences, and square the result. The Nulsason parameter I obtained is 0.77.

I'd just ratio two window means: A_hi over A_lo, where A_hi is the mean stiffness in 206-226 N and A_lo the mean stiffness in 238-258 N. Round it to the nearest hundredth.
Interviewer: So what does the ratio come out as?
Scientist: 0.79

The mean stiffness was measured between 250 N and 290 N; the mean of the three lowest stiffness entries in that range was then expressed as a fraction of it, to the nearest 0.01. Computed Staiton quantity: 0.96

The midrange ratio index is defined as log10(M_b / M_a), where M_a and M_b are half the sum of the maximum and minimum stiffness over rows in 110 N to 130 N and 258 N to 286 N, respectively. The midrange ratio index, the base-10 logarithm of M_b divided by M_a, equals 0.14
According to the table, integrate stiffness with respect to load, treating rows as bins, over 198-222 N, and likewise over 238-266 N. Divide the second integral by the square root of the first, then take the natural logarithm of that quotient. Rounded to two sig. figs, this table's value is 2.6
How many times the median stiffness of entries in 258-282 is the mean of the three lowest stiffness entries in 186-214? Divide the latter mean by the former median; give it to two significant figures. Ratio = 0.35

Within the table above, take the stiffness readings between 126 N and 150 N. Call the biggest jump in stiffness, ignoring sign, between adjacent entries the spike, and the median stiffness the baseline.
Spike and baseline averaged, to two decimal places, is 2.14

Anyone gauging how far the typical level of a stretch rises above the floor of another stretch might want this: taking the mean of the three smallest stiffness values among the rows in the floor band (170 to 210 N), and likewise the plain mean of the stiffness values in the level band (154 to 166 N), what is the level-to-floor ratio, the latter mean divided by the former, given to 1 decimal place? 3.0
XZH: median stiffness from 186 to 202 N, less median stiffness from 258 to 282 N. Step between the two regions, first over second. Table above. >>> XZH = -1.86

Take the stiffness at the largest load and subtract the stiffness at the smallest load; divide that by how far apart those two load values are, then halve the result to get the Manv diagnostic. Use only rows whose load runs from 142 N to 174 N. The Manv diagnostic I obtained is 0.0065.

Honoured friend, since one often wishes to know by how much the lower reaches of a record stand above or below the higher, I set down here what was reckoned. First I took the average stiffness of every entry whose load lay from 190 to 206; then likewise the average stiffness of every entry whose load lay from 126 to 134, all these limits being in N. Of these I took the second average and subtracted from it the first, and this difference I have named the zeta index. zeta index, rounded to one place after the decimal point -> 1.7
